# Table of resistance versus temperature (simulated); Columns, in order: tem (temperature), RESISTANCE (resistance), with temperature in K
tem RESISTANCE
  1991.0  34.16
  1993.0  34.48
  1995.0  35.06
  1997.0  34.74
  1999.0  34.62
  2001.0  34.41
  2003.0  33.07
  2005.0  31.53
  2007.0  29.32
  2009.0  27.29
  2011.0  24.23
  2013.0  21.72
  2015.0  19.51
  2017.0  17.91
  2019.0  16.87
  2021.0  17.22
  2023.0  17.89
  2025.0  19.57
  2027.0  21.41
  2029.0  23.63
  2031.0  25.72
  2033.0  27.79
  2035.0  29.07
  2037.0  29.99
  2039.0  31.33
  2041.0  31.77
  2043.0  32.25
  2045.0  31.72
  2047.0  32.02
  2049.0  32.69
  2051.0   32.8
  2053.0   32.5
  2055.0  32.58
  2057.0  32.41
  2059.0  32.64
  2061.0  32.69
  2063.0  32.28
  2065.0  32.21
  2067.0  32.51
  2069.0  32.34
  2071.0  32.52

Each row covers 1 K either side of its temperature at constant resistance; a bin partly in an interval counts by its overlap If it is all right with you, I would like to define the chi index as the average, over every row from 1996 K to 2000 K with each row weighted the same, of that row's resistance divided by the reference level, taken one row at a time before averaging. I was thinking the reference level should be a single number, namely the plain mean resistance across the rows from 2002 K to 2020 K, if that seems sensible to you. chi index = 1.41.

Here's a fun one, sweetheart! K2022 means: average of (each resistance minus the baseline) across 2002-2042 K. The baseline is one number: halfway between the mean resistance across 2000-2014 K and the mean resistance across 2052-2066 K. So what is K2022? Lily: -5.8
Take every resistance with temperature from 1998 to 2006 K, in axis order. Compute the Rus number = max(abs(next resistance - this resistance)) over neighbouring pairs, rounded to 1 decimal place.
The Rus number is 1.5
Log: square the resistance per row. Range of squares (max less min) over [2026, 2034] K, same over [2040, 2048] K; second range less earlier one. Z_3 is -280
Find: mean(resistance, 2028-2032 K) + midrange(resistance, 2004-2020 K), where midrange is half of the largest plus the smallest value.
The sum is 49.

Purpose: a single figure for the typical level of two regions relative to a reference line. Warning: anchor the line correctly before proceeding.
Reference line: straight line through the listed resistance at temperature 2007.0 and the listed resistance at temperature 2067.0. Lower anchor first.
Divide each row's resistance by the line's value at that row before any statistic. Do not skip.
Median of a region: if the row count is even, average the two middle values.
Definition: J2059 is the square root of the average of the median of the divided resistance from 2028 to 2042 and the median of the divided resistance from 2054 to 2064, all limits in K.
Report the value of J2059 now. 0.99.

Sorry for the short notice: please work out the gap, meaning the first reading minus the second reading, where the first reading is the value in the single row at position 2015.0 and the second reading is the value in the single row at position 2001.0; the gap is -15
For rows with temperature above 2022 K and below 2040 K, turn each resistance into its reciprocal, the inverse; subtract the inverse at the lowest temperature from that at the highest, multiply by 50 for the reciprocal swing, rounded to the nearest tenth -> -1.2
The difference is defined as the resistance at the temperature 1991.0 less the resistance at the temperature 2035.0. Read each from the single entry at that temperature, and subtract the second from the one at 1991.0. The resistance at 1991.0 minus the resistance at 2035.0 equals 5.1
